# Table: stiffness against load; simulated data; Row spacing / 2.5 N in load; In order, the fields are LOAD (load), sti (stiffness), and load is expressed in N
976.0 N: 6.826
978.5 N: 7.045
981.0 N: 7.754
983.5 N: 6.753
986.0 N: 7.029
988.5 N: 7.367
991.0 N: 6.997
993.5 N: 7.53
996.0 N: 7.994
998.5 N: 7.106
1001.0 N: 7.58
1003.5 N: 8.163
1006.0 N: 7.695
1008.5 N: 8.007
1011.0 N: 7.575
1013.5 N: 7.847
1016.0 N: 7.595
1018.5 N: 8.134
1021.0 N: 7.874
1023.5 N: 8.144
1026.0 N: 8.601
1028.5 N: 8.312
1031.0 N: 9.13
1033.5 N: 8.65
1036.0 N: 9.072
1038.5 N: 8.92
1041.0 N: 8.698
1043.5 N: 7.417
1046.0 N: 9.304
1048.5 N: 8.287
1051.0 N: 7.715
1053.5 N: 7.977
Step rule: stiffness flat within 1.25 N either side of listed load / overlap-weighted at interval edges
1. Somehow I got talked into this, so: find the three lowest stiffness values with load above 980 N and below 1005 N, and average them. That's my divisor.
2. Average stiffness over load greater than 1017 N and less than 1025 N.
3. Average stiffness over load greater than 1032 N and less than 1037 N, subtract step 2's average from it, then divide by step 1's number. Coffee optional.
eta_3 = 0.12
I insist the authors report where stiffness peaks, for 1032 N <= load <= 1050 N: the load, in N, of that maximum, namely 1046.0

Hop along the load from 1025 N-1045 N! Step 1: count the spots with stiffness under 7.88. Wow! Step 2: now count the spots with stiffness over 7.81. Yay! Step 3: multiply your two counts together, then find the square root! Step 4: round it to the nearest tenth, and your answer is 2.6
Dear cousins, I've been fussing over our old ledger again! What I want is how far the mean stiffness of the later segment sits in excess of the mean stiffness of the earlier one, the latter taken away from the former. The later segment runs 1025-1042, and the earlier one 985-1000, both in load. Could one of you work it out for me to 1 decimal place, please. 1.4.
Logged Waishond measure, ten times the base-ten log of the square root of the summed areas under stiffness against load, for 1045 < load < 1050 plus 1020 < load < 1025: 9.62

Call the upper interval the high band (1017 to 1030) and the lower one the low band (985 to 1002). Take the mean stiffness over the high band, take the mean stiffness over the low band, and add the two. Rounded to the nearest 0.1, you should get 15.6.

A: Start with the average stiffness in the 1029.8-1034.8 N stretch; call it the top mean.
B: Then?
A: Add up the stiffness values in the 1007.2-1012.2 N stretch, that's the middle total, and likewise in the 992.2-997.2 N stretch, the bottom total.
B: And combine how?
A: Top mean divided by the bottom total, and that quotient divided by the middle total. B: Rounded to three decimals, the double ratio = 0.037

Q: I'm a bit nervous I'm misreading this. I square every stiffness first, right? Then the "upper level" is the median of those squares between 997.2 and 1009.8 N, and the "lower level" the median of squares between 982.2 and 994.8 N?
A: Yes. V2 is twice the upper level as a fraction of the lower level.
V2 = 2.40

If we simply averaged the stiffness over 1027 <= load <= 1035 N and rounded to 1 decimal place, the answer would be 8.7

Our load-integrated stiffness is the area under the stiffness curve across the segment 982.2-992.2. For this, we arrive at 70.4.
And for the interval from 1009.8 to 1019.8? 77.9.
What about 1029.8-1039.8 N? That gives 89.4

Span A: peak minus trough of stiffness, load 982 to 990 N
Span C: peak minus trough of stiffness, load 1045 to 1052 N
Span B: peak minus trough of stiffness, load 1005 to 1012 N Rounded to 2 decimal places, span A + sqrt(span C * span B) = 1.44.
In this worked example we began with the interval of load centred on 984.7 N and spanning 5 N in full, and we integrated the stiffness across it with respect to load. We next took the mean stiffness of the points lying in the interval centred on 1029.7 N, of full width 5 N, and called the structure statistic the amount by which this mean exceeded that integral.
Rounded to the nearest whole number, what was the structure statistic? -26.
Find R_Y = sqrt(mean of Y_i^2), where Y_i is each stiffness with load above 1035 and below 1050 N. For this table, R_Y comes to 8.64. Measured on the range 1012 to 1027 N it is 8.04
